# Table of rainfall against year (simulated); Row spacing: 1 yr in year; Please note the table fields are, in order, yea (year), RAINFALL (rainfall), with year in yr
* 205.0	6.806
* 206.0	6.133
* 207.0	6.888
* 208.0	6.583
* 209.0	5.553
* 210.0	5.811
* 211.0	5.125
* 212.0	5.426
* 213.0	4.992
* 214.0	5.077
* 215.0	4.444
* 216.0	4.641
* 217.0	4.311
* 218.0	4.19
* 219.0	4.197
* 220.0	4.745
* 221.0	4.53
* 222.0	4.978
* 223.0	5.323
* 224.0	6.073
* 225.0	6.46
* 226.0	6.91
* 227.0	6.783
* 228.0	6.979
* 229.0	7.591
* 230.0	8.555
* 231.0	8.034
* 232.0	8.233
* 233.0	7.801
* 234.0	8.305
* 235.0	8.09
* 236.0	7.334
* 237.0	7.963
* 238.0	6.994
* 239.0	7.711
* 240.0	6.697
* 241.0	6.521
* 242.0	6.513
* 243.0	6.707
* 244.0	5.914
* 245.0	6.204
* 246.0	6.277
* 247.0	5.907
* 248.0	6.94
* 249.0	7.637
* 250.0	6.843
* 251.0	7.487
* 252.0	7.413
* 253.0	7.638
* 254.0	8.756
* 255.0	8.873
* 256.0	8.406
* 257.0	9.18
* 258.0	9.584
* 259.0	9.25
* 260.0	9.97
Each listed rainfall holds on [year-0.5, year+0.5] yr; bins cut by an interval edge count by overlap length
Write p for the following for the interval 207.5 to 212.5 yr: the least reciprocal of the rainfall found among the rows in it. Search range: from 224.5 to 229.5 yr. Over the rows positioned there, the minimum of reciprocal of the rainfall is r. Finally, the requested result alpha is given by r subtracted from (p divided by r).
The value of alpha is 1.02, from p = 0.152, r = 0.132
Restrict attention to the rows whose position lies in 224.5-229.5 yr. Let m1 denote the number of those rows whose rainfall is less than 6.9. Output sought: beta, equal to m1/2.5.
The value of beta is 0.8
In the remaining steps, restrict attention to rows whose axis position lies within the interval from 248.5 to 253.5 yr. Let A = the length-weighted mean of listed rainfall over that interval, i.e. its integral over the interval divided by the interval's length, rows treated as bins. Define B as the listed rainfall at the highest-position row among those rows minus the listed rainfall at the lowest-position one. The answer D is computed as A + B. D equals 7.4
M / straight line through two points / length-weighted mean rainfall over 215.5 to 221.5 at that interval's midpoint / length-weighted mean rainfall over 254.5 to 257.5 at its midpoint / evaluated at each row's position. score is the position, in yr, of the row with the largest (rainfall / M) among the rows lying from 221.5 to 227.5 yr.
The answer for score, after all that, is 226.0 yr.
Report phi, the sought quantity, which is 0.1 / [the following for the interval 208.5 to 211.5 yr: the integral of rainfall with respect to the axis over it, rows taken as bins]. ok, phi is 0.0061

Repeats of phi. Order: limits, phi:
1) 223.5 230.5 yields 0.0020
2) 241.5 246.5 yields 0.0032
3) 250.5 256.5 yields 0.0021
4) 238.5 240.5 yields 0.0069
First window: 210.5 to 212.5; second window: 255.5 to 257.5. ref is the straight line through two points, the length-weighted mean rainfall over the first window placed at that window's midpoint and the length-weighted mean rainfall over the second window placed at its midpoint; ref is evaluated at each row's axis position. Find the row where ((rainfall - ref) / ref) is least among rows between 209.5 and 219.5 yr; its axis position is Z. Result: 219.0 yr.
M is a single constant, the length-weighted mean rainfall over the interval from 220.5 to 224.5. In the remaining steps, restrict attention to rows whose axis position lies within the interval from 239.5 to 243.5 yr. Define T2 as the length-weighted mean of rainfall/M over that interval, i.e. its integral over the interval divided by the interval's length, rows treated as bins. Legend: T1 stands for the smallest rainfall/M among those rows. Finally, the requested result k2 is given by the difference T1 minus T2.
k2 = -0.018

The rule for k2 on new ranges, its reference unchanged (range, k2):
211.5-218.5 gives -0.103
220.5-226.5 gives -0.226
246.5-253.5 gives -0.233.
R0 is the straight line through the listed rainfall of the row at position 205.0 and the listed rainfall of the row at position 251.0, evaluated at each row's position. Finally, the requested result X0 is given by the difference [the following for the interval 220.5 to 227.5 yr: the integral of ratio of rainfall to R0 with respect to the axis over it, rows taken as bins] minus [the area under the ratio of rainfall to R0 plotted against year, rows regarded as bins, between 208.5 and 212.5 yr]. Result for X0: 2.6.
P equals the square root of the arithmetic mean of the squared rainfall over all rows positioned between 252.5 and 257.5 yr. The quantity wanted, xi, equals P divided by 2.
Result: 4.29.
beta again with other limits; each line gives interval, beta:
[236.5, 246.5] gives 2.8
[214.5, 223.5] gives 3.6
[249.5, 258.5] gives 0.4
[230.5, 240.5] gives 0.4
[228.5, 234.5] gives 0.0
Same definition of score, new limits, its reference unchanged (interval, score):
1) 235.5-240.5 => 237.0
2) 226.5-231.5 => 230.0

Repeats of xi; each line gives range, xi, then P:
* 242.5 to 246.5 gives 3.14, 6.3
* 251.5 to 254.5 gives 3.98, 8.0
